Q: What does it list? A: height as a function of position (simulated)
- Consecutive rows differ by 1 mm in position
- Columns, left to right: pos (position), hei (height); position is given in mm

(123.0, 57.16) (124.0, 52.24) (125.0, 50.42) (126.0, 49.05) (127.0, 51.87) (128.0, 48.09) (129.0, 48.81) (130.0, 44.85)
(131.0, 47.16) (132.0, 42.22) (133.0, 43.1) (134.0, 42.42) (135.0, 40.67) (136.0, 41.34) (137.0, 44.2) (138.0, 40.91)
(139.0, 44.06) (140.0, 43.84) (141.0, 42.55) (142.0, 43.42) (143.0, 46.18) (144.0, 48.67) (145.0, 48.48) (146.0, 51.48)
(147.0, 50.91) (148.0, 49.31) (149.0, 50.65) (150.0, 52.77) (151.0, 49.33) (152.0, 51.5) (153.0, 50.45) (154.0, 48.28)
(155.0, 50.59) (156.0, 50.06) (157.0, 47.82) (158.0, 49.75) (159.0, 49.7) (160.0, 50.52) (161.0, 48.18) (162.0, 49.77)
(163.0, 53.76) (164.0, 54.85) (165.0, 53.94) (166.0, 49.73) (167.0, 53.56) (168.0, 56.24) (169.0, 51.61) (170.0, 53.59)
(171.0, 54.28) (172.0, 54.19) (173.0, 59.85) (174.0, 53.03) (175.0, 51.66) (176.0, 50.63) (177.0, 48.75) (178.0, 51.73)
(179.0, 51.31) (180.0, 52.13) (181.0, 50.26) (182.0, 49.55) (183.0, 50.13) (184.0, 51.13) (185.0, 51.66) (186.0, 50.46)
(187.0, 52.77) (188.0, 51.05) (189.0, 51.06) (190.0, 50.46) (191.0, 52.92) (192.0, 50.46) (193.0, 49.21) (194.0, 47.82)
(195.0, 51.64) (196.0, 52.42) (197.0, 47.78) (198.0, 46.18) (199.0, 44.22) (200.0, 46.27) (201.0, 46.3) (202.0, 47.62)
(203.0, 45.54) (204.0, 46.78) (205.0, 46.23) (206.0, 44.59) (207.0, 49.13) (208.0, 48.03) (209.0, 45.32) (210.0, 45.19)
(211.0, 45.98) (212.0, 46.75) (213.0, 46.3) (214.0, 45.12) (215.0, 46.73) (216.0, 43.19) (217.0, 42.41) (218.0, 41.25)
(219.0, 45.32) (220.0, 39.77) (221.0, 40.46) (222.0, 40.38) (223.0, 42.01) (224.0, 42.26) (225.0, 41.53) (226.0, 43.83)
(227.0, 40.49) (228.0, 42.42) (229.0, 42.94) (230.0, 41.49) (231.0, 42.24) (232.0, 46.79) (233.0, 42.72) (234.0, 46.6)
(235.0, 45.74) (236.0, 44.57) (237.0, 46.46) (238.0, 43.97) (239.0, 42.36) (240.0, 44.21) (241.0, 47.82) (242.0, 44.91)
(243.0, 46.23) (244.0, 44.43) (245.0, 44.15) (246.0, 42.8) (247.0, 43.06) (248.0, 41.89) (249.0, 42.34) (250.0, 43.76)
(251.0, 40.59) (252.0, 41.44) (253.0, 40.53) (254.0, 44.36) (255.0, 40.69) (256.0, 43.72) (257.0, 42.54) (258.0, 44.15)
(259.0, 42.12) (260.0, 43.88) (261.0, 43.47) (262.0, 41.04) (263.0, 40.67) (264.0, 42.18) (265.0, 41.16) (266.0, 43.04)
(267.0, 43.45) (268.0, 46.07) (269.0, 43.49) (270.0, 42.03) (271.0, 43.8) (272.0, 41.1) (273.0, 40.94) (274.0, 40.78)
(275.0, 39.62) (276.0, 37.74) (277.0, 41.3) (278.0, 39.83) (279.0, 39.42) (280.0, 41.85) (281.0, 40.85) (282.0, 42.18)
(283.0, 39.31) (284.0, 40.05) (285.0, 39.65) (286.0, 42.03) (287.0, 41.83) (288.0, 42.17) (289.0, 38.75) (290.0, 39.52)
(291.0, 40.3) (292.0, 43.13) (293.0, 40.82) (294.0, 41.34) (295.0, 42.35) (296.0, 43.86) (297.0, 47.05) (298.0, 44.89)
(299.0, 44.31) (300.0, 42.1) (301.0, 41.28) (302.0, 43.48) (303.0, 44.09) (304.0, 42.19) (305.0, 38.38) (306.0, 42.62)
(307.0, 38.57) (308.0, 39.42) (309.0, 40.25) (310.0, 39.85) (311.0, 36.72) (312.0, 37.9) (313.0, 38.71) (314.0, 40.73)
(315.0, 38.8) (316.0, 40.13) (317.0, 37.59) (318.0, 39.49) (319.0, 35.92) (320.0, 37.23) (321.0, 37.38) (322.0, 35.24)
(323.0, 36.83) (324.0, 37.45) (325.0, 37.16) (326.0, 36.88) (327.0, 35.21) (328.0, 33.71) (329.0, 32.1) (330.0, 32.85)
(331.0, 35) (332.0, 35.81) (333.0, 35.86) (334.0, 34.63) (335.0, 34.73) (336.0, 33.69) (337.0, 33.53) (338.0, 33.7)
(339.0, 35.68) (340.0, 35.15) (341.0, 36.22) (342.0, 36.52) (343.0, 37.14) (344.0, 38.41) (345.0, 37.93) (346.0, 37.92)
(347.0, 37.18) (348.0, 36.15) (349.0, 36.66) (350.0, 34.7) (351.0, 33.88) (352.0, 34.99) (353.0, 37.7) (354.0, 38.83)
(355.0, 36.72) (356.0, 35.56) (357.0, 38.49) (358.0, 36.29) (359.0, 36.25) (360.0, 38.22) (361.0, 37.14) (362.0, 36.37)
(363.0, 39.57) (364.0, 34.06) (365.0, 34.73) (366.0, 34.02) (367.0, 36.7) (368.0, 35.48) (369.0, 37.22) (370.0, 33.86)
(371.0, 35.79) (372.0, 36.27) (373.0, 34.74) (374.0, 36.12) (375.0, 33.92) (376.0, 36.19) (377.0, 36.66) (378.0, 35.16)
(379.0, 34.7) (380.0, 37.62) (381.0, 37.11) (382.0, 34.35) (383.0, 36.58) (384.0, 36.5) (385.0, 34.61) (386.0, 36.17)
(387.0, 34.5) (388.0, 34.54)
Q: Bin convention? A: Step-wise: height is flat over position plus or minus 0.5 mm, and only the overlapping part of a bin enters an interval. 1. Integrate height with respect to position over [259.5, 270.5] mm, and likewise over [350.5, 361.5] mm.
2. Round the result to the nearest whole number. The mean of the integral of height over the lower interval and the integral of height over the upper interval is 437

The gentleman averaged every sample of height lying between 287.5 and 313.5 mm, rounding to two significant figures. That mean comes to 41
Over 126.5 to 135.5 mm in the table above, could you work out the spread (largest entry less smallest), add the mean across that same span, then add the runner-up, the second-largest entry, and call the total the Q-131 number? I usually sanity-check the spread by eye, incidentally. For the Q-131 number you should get 105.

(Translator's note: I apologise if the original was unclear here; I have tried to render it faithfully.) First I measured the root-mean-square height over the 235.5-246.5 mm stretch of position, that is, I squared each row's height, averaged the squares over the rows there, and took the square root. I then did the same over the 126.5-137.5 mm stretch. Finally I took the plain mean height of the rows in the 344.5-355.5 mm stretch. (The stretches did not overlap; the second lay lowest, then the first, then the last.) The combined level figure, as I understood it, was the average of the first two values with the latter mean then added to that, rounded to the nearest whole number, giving 82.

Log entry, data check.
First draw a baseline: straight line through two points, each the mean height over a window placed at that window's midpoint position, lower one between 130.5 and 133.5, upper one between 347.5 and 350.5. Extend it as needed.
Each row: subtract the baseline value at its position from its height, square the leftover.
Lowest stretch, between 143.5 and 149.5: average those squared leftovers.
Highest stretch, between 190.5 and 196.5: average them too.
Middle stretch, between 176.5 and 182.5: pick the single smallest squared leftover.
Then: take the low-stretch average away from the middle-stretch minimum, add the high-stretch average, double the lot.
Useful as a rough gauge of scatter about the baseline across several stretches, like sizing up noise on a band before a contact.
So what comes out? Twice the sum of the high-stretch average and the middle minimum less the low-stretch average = 164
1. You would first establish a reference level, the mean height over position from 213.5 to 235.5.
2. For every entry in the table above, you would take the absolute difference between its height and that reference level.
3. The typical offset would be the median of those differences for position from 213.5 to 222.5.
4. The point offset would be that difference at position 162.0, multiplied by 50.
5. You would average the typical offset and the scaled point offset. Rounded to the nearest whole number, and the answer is 171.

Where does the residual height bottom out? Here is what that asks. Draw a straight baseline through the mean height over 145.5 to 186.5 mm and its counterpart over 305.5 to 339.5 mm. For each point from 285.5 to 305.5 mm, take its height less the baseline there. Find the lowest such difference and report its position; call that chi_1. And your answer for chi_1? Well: 289.0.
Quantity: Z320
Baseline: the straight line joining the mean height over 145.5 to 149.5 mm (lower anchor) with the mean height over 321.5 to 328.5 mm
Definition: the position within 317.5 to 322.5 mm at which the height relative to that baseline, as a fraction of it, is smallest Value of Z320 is 322.0 mm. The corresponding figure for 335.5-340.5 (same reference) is 337.0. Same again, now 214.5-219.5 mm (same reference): 218.0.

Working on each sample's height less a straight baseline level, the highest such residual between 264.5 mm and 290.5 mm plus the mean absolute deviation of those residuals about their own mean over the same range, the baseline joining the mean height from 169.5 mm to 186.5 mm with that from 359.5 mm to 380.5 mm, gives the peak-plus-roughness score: 2.9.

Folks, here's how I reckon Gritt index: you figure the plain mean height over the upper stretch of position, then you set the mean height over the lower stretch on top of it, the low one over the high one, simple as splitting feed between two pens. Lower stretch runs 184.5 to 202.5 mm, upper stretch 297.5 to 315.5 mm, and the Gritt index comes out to 1.21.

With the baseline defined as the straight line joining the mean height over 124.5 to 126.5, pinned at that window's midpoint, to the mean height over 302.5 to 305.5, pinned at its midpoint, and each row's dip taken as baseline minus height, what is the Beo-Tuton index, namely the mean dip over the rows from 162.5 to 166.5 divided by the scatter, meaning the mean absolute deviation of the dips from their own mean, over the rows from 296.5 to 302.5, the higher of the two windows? -3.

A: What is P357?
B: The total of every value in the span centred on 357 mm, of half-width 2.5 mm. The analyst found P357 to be 183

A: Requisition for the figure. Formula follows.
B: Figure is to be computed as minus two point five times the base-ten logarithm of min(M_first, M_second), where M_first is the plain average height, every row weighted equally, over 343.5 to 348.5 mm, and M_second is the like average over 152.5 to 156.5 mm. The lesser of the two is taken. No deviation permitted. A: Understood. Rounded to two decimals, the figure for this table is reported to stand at -3.94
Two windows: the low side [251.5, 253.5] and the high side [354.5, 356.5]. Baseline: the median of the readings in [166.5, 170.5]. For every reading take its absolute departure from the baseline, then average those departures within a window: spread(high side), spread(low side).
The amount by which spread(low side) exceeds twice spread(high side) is -22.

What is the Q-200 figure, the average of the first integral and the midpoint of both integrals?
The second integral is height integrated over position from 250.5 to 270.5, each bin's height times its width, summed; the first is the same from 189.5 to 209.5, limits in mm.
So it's 932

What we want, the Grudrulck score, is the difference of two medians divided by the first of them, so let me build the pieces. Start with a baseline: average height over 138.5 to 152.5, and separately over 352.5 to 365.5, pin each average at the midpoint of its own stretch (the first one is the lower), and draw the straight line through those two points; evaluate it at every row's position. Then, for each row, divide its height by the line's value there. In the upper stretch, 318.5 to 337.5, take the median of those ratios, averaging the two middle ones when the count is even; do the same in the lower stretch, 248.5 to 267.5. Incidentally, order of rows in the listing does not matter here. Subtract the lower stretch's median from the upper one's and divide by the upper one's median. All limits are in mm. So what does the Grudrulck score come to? -0.10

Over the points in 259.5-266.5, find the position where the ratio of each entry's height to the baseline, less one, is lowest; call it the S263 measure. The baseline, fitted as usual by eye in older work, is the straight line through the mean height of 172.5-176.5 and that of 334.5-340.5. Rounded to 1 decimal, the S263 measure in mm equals 263.0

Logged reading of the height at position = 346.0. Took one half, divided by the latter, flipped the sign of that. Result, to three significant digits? -0.0132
